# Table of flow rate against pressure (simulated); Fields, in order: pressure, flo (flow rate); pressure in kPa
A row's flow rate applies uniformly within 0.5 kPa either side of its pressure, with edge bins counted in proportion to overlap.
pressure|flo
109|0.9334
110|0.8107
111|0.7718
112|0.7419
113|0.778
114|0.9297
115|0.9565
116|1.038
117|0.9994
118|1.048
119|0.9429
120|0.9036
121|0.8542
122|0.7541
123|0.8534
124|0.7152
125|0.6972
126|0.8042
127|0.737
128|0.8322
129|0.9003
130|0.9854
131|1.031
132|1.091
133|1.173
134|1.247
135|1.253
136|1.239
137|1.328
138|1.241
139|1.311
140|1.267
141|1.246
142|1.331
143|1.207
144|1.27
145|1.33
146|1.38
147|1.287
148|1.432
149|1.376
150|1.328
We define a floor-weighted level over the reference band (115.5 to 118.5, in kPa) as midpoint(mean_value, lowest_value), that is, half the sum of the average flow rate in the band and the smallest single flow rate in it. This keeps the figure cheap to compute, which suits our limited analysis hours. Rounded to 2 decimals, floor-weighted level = 1.01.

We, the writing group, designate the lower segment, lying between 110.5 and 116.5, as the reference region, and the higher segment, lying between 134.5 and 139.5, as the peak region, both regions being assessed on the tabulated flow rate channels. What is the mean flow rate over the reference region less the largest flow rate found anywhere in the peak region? -0.46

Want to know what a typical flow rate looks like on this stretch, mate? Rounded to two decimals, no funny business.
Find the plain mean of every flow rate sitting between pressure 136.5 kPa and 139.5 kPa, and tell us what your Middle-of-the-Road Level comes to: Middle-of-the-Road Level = 1.29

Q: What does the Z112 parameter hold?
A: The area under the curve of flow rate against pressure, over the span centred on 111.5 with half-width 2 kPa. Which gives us 3.1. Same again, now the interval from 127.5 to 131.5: 3.7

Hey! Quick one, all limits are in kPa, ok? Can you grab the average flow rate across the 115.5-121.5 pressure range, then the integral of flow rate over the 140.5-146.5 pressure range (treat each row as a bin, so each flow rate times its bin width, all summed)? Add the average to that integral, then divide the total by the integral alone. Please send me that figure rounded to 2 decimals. 1.12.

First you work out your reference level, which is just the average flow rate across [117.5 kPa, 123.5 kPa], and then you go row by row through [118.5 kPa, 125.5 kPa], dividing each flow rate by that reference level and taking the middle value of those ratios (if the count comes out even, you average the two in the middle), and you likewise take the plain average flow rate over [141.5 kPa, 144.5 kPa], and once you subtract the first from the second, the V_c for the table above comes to 0.31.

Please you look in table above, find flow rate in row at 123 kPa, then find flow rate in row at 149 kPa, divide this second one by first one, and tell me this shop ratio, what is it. 1.6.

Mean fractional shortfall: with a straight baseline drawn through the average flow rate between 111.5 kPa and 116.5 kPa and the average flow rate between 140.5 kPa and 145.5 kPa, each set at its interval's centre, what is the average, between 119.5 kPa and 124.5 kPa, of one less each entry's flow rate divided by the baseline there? 0.18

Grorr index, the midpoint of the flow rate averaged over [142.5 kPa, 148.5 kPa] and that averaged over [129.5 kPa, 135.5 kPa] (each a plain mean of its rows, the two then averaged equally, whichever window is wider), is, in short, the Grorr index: 1.22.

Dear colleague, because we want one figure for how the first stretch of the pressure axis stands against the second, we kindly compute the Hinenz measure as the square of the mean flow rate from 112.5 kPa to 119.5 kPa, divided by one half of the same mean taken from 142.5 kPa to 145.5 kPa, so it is 1.44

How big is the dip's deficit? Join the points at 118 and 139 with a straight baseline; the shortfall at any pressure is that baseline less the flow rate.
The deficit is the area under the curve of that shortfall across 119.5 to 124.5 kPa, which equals 1.4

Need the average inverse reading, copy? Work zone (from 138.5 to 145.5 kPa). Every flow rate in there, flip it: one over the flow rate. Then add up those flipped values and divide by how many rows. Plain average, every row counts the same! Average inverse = 0.78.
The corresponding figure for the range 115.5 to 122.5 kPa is 1.08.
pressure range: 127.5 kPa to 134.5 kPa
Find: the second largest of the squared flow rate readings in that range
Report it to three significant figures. 1.38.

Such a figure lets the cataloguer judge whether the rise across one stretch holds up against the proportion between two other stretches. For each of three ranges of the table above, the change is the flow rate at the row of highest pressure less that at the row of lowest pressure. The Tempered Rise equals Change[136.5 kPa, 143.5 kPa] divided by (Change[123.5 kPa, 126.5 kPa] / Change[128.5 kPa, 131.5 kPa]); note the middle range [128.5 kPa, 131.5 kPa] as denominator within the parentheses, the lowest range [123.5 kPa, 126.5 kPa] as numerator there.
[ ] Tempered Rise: -0.18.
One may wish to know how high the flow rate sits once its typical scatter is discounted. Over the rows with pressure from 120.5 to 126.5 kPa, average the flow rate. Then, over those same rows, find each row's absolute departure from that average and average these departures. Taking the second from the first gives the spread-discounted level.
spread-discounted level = 0.72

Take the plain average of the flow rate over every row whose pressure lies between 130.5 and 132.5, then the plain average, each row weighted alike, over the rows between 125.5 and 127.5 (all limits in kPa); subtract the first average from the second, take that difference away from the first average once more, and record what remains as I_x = 1.4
